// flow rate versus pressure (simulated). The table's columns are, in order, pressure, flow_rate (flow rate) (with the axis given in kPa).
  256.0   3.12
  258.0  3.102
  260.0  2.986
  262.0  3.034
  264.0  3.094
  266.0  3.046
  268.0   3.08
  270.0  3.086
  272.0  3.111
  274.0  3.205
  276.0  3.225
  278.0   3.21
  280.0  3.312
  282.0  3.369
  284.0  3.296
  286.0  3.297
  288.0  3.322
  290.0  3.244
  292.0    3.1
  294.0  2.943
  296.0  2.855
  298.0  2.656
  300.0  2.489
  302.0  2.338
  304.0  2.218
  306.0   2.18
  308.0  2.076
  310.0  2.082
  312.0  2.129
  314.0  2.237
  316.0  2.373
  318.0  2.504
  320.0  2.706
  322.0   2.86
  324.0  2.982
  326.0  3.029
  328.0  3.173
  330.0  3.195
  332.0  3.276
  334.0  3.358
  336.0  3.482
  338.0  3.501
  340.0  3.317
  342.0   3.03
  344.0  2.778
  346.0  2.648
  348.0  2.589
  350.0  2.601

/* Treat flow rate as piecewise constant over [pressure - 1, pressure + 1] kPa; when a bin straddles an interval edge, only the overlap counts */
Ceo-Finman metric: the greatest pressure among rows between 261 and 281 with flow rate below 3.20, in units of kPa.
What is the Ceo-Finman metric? 272.0 kPa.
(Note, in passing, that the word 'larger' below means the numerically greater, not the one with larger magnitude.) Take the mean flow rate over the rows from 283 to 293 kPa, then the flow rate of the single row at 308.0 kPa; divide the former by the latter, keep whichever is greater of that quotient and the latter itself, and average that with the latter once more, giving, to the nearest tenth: 2.1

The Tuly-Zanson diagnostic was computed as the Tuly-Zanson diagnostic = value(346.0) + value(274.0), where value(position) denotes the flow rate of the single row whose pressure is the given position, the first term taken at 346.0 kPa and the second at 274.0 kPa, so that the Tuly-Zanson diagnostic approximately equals 5.9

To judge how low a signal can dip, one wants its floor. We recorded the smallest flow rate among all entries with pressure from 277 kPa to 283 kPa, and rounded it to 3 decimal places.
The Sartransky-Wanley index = 3.210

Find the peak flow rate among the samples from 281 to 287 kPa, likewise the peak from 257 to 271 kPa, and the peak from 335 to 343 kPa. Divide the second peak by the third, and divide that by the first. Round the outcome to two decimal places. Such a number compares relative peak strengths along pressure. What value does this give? 0.26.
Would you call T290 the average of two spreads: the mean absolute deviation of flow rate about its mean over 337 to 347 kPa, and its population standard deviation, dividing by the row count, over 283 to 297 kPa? 0.23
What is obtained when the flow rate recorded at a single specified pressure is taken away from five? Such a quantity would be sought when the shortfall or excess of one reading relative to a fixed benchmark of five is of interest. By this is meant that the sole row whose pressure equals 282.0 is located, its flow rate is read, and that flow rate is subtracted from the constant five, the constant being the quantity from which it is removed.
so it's 1.63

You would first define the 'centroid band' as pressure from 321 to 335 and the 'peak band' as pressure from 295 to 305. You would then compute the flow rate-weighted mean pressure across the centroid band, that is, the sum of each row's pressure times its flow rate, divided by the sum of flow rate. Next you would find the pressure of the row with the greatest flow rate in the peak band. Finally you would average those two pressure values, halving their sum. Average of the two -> 312.1 kPa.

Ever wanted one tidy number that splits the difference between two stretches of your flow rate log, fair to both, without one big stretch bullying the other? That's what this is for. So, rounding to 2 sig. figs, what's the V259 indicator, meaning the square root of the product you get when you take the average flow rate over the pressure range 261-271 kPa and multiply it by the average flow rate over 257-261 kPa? 3.1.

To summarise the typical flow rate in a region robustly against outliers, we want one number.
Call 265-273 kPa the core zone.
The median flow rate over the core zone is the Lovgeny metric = 3.08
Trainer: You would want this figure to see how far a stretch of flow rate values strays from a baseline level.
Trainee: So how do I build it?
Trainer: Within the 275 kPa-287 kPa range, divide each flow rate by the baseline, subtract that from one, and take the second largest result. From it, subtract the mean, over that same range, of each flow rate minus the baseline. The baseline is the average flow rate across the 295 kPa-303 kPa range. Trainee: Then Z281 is -0.9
